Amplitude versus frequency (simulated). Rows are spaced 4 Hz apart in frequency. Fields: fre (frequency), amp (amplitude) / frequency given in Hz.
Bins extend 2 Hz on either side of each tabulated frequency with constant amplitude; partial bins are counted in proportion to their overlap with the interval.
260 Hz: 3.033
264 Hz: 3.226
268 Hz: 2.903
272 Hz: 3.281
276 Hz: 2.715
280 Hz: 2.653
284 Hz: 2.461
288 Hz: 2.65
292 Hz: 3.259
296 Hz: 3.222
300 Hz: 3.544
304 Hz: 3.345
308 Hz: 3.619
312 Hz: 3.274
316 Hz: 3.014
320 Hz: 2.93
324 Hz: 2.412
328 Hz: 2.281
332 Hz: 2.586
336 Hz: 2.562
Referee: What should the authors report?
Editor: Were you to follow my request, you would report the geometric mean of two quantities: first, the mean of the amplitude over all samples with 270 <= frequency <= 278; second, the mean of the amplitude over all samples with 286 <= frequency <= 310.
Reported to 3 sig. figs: 3.13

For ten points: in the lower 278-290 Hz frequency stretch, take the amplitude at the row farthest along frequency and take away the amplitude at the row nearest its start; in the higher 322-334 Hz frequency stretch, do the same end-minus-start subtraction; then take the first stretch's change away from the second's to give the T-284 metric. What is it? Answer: 0.18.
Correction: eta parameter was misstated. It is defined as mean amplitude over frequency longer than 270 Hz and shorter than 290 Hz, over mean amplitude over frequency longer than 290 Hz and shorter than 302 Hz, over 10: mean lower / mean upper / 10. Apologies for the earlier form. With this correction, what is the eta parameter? 0.082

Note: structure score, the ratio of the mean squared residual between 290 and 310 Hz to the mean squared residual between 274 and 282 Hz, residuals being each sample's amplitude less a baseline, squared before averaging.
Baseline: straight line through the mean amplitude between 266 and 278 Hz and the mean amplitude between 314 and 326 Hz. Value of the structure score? 5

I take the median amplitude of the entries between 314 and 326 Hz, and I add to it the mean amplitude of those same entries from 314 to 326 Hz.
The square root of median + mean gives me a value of 2.39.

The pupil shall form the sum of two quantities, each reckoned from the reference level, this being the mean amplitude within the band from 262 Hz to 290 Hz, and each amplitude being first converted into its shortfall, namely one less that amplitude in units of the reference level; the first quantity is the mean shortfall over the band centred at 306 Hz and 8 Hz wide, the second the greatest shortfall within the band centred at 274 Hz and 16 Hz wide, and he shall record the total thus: -0.16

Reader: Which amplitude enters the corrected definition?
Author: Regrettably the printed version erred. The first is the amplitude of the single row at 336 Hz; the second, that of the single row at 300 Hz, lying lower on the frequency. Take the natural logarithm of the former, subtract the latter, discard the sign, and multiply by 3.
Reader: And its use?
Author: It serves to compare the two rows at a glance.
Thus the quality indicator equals 7.8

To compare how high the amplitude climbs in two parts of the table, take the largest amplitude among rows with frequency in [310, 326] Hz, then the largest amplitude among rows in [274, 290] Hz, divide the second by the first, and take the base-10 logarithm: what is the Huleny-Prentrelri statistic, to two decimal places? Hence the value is -0.08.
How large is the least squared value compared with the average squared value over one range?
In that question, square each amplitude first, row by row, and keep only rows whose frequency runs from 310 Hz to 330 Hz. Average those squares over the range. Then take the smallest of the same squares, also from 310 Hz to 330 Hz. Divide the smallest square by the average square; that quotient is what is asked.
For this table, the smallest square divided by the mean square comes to 0.66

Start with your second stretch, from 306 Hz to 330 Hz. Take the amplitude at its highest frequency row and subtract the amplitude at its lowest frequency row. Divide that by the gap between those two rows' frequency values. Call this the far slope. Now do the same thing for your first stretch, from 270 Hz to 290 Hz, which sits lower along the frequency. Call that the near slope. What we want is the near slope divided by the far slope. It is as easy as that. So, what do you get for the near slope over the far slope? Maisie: 0.6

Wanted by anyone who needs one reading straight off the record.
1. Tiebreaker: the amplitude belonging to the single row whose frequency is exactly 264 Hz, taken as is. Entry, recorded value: 3.226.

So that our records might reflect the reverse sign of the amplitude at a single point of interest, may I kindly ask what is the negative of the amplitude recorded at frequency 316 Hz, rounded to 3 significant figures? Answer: -3.01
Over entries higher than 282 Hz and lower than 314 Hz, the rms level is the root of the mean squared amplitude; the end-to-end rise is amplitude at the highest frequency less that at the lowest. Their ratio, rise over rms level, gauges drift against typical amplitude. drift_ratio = 0.25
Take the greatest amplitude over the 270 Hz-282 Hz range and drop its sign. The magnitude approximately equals 3.3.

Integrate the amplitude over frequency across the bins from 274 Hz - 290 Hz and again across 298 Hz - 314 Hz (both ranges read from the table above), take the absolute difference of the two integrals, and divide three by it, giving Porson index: 0.2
